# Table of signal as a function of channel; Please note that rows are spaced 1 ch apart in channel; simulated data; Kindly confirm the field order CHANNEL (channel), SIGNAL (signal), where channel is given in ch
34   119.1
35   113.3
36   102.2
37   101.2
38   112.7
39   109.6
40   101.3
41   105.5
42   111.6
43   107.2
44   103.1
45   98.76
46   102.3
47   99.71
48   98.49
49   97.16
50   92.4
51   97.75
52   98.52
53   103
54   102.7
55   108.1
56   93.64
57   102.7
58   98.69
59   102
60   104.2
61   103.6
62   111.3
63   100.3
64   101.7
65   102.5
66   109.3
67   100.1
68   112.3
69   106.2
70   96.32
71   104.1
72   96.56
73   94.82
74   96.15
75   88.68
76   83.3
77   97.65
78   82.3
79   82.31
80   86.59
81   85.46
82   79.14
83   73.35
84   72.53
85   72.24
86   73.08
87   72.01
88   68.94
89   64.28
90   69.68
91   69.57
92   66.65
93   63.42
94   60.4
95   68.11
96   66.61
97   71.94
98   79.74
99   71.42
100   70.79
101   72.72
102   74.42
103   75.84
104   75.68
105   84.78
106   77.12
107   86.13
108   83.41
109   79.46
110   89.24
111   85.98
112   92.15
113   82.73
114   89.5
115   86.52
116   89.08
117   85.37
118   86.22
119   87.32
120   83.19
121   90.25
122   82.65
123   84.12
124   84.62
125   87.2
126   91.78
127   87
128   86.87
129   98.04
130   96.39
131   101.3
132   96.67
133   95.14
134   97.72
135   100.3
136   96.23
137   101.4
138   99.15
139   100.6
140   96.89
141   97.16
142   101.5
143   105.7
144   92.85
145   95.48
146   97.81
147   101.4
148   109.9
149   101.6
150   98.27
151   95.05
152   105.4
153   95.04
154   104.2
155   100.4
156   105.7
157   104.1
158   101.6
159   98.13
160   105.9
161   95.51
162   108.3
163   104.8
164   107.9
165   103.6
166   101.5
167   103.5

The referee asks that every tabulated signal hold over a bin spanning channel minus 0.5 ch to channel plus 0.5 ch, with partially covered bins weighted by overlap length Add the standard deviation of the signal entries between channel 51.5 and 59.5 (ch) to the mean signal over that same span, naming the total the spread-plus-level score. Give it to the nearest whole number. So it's 105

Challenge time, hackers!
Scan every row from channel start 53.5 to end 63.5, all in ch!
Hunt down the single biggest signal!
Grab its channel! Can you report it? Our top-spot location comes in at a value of 62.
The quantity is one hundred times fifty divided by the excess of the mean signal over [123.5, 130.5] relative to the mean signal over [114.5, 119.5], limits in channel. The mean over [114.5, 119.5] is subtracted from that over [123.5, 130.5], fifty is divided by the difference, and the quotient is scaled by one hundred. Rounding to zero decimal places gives 1484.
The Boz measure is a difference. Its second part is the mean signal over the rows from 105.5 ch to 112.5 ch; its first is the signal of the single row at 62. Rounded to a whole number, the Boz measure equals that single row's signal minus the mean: 27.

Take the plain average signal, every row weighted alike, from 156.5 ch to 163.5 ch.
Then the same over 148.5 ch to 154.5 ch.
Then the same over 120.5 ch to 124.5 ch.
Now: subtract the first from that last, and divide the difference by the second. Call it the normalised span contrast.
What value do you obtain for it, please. -0.17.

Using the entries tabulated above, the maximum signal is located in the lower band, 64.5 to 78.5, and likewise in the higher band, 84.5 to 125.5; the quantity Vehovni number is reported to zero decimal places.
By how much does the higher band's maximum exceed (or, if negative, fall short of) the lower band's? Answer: -20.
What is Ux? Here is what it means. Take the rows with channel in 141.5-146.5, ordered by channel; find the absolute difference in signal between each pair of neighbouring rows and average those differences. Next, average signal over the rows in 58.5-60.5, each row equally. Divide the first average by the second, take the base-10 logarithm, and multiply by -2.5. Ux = 3.2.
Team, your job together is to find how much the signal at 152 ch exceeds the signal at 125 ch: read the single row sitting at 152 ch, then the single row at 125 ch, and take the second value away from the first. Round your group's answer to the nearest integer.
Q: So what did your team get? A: 18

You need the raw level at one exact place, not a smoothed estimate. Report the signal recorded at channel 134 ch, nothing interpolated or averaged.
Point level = 97.72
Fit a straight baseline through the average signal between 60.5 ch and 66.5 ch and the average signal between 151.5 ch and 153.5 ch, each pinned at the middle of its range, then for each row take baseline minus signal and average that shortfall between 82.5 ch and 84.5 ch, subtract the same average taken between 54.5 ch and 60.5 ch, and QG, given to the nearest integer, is 27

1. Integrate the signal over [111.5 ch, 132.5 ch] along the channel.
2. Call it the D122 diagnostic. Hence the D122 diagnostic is 1869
